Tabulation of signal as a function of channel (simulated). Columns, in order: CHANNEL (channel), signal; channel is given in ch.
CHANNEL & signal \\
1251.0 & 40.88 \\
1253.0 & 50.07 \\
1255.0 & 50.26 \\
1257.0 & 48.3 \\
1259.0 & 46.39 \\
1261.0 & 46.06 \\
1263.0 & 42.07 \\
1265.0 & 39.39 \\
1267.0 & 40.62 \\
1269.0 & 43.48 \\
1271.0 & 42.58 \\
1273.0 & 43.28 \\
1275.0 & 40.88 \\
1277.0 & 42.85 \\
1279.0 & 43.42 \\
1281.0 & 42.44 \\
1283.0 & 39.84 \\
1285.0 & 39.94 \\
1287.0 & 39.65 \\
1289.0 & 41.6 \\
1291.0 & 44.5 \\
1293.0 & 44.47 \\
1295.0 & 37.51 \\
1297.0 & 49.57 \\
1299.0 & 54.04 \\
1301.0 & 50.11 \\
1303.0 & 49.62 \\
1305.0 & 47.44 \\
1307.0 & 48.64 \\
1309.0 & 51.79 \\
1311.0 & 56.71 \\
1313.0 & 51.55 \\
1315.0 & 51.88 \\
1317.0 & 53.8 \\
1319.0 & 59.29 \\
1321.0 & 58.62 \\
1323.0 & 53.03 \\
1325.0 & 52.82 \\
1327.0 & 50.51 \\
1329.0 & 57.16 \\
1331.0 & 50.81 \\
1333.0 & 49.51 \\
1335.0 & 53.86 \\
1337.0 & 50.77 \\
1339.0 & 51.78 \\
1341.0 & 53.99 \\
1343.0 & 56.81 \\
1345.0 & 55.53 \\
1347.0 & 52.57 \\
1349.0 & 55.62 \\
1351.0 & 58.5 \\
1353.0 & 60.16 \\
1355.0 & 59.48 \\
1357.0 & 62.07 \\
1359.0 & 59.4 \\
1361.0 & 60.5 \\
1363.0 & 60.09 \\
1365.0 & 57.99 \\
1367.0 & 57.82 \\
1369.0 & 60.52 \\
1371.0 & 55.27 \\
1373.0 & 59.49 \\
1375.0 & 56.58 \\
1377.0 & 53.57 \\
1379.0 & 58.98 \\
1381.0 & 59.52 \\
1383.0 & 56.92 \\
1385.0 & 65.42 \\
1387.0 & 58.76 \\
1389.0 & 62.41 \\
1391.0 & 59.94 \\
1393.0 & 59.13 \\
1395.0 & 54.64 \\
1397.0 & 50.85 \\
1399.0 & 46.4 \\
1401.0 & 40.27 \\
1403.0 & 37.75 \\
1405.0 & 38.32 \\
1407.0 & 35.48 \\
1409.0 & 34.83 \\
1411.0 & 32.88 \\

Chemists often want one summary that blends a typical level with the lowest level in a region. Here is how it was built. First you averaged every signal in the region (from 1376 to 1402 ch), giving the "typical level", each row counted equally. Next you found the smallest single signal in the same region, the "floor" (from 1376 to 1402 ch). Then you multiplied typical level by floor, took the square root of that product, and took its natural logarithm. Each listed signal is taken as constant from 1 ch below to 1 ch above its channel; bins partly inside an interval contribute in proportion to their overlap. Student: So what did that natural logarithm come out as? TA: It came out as 3.86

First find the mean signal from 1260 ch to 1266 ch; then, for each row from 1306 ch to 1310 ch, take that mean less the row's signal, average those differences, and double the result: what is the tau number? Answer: -15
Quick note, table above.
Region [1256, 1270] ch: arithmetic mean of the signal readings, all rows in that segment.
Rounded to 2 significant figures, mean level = 44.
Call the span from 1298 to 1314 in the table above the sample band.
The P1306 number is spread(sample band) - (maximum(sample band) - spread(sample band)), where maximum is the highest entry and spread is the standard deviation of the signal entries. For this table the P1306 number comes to -51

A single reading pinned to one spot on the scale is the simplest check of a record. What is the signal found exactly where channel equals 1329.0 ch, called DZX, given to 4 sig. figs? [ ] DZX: 57.16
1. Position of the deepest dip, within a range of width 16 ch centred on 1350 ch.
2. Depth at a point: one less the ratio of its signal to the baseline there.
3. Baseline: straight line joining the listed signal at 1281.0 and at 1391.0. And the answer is 1347.0 ch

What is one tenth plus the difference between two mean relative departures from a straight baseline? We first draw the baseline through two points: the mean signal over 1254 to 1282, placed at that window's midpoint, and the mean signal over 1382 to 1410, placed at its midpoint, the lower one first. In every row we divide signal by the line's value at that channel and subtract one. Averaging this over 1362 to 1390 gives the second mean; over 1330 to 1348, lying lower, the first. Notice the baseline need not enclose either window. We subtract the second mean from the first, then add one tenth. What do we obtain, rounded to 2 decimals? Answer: 0.02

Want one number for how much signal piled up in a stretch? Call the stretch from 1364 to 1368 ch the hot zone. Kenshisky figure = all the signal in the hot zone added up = 116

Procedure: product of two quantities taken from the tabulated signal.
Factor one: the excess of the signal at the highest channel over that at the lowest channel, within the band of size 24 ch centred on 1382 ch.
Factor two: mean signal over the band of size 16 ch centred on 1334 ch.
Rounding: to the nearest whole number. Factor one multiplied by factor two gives 202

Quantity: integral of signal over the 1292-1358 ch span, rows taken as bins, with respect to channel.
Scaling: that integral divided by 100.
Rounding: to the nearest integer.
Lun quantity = 35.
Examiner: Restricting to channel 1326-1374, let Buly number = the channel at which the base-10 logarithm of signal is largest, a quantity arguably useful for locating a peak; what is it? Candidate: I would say 1357.0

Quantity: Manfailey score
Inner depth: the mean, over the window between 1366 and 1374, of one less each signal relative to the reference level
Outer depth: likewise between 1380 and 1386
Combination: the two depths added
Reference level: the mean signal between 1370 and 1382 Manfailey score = -0.08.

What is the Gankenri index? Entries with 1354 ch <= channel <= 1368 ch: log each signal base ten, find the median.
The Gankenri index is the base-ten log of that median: 0.249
